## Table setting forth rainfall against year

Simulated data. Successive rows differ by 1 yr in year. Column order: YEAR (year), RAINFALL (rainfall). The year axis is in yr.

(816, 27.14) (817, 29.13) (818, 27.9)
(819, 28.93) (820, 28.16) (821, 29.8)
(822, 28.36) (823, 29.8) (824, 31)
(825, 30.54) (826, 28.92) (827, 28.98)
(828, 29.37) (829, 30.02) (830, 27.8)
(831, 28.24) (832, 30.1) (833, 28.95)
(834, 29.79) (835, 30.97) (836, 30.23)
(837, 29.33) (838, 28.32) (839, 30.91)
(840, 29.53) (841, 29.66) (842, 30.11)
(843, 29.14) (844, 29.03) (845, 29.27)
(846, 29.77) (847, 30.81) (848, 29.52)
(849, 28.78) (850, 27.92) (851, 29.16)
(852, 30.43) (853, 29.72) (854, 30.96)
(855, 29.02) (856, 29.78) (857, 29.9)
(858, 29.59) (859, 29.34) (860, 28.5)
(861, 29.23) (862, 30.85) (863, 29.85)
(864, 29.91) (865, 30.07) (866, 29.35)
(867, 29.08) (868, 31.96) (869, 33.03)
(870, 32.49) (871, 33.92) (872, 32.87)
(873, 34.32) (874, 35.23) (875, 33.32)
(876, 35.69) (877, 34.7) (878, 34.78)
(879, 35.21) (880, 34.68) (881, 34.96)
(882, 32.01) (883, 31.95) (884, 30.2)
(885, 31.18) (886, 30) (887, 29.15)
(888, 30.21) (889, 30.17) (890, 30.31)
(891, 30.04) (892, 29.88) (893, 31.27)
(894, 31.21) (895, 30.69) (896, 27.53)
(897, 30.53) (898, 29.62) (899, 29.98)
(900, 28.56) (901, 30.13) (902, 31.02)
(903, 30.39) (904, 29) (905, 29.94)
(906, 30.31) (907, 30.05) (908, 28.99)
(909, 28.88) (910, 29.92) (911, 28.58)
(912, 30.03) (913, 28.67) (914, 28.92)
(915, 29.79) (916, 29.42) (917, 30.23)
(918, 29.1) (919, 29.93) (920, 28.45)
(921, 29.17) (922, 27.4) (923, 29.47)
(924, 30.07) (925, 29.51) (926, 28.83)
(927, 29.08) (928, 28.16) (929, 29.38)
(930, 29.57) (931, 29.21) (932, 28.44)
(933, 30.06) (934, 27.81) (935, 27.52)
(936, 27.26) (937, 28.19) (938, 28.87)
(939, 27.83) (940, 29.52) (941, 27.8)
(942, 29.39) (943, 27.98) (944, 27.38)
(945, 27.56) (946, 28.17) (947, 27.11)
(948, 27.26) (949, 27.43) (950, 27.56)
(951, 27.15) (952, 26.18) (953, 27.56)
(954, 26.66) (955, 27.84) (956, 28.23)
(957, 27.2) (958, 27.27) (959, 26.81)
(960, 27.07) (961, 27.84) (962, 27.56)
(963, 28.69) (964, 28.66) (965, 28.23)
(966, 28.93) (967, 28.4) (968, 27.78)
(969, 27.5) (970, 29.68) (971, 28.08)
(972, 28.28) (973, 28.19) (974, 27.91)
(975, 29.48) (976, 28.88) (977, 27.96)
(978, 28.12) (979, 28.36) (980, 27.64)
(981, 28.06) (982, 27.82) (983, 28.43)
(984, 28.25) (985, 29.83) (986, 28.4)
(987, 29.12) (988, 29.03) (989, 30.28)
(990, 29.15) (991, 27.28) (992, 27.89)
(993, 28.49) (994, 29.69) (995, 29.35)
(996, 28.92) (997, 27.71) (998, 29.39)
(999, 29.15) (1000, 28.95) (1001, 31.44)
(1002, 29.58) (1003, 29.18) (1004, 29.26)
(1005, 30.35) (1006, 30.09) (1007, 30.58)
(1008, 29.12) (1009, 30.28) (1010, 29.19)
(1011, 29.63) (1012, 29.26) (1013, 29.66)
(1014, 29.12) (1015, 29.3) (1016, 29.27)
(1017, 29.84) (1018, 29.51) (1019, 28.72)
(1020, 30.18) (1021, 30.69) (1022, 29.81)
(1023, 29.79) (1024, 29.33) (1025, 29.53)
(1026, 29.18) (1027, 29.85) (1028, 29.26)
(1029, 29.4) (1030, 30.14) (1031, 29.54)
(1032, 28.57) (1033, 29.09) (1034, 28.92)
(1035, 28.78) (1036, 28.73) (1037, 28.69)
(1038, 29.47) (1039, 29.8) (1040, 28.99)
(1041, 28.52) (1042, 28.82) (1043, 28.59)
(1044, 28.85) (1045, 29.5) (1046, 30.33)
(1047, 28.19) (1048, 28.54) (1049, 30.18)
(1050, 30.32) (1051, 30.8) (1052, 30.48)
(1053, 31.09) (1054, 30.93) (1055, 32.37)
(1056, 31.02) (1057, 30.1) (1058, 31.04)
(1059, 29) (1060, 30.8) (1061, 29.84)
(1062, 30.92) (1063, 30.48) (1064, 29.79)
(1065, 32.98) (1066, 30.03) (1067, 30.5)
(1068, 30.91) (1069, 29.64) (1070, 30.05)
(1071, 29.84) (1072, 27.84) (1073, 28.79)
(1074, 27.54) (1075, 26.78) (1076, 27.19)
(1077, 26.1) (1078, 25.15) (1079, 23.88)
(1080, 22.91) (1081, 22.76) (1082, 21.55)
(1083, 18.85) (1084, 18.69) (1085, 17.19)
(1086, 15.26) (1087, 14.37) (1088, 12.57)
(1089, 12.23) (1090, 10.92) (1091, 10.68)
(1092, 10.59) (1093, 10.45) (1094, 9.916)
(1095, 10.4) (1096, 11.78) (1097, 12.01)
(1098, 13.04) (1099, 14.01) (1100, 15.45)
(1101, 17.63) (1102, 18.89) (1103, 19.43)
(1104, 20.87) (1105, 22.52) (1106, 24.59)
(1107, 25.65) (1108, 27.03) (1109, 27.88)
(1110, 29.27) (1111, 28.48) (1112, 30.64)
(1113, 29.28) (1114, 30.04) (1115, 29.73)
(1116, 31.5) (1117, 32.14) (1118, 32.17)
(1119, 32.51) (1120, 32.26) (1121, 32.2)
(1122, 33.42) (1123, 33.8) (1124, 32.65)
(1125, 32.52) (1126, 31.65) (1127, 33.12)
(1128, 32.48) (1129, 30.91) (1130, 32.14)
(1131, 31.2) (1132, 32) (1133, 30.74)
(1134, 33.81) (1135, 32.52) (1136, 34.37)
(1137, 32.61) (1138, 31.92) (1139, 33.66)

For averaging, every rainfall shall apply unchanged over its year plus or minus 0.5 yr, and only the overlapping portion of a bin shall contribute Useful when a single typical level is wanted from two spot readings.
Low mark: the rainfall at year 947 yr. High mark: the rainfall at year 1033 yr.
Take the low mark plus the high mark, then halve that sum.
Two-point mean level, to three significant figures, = 28.1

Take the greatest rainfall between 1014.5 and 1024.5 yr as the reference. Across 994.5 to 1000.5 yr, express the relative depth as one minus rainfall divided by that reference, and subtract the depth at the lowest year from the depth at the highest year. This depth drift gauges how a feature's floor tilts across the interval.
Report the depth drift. 0.013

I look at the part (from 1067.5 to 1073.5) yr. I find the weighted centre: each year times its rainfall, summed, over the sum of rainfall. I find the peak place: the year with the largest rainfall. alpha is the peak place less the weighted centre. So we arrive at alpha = -2.5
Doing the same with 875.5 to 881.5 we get -2.5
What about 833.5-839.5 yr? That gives -1.5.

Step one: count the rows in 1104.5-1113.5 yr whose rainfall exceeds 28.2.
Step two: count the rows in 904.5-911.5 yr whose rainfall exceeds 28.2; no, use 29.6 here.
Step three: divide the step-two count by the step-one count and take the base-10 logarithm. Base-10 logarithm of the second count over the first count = 0.0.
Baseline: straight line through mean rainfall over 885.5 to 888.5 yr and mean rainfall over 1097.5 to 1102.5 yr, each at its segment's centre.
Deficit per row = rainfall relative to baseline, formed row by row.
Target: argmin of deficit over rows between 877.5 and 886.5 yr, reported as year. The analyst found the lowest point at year 886 yr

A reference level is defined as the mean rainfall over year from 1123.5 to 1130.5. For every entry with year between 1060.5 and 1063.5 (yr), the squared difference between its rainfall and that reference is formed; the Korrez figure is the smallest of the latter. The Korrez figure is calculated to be 1.7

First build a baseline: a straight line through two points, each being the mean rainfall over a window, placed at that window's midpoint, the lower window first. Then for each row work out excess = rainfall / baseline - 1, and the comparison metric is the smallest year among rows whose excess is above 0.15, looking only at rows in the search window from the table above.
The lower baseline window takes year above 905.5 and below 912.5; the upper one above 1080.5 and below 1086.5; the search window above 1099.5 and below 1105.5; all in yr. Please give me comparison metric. 1104 yr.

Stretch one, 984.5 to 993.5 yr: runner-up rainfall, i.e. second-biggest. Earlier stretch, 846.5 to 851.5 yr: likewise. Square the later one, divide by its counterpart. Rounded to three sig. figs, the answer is 30.1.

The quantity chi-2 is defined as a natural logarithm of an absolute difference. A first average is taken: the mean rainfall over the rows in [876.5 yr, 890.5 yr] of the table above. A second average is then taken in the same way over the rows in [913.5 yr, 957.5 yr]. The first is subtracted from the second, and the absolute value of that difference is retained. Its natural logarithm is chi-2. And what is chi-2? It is 1.3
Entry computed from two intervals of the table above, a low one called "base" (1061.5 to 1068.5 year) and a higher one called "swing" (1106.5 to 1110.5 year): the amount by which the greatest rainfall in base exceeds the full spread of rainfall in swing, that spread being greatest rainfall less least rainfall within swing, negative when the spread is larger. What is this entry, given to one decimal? 29.4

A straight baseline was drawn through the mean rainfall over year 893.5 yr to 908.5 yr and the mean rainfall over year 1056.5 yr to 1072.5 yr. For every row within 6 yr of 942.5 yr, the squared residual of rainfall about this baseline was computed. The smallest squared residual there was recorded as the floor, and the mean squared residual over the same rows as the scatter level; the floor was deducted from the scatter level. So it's 3.9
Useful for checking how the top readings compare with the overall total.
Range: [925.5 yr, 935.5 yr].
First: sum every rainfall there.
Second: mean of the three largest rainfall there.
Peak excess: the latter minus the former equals -258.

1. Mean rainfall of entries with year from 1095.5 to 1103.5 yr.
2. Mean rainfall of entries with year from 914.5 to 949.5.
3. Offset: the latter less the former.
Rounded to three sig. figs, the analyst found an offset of 13.4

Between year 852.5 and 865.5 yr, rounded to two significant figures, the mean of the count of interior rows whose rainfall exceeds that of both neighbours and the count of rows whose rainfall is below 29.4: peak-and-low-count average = 3.5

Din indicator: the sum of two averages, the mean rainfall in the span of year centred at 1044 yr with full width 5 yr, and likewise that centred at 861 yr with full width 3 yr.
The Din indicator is 58.7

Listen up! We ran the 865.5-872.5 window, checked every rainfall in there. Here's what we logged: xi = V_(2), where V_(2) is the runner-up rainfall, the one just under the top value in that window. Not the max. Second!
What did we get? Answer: 33.03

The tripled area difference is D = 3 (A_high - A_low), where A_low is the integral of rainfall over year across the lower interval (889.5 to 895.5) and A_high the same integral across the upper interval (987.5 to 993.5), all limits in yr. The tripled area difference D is -34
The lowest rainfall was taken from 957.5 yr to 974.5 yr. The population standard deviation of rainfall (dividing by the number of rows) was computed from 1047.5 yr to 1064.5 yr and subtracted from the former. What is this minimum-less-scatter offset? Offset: 26.0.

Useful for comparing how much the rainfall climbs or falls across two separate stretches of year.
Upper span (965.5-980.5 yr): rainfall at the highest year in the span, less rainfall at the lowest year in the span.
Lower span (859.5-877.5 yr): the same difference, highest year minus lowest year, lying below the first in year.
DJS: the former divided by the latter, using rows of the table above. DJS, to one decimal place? -0.2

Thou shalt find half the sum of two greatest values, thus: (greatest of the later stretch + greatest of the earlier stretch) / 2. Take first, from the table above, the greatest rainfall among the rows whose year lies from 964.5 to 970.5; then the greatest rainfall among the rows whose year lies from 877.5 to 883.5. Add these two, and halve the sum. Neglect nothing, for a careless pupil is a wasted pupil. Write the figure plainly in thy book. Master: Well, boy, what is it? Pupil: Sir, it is 32.4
